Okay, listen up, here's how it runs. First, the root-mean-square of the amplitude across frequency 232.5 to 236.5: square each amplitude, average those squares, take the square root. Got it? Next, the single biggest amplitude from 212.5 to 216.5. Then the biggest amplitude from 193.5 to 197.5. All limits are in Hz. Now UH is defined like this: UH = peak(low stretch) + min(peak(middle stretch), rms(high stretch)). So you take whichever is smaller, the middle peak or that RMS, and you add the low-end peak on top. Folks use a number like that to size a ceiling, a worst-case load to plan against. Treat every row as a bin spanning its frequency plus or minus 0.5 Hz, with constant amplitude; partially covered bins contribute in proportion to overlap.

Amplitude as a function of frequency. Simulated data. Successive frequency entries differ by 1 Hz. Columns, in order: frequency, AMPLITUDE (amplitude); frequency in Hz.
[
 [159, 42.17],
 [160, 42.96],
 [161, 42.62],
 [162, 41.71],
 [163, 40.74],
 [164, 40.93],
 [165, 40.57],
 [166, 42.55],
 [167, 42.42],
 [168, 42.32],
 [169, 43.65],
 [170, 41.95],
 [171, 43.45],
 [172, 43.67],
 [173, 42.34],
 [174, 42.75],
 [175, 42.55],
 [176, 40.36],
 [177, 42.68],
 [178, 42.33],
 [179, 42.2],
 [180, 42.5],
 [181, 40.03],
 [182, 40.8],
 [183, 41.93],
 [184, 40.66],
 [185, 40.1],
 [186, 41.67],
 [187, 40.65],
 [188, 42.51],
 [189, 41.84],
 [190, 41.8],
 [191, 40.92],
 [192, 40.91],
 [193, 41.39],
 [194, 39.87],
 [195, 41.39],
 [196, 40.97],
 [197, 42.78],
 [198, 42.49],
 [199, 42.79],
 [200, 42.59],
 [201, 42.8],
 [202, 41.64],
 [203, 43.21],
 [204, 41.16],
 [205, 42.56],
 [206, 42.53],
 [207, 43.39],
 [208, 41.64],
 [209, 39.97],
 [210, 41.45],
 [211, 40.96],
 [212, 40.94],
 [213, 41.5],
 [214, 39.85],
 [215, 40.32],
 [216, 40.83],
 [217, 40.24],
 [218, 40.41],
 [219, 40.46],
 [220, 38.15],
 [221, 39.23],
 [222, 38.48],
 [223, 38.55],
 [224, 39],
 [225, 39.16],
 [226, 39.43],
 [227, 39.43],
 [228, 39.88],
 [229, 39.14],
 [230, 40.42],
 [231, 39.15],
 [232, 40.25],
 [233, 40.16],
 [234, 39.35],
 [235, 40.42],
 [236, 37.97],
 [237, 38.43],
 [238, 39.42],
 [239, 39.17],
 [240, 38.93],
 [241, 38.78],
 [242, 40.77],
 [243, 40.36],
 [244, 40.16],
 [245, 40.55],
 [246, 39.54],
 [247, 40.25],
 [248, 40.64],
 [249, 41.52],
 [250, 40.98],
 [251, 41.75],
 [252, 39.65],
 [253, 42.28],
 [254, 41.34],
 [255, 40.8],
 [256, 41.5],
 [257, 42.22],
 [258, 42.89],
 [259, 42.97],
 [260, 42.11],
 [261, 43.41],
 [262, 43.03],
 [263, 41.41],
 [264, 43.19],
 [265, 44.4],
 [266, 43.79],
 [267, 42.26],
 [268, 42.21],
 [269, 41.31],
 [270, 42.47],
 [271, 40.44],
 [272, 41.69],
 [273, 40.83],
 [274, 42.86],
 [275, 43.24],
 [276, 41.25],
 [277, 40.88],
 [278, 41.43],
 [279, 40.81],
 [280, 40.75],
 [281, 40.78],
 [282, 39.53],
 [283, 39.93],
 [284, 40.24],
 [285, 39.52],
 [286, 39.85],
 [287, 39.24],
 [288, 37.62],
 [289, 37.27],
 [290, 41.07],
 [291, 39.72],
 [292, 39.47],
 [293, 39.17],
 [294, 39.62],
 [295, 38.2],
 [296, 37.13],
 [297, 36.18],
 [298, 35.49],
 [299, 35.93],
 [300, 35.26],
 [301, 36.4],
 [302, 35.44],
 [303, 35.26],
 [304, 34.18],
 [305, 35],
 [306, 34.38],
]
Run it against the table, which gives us 82.3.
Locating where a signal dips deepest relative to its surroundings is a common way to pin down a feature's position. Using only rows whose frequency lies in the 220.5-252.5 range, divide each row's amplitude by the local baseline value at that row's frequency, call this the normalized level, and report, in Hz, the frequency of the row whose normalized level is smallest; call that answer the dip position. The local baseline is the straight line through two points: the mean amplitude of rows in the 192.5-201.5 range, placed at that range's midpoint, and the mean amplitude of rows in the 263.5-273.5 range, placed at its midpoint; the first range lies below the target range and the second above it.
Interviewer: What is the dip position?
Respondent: 236 Hz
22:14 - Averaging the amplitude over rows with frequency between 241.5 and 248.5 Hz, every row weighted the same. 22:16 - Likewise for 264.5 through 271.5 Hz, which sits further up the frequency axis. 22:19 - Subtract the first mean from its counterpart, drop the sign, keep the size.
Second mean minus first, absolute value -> 2.1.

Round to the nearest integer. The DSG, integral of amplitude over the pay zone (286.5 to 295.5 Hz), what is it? 351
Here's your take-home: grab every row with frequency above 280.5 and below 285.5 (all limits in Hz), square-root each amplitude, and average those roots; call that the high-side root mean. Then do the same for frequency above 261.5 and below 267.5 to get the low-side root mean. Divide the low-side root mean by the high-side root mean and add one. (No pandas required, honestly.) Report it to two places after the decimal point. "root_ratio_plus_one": 2.04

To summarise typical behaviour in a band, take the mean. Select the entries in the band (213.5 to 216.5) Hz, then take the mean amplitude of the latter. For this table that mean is 40.3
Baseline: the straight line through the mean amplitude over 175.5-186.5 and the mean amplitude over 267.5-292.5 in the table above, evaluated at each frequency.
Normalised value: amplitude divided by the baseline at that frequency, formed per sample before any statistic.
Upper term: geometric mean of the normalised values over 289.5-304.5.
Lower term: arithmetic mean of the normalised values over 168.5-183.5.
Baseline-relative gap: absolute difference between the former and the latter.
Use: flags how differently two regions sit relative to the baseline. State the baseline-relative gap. 0.100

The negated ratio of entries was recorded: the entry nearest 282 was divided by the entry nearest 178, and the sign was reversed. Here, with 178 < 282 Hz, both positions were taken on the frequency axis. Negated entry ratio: -0.93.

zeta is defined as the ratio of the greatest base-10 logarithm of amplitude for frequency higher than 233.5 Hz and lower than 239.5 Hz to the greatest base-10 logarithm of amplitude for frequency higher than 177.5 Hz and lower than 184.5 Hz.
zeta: 0.99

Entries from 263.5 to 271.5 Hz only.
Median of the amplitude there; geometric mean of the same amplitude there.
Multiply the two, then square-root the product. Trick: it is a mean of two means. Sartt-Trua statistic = 42.4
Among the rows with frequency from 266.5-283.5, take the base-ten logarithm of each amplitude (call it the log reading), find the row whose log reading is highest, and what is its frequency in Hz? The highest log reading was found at 275 Hz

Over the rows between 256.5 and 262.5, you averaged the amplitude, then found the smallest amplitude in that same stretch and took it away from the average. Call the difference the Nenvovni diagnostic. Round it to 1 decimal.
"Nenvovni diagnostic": 0.7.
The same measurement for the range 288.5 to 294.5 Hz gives 2.1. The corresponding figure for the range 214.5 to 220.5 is 1.9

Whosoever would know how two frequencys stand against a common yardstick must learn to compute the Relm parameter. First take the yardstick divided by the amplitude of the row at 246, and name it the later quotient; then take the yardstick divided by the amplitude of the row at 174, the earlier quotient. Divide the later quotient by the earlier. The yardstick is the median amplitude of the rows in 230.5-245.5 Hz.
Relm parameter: 1.08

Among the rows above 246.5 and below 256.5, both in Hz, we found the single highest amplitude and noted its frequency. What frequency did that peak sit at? 253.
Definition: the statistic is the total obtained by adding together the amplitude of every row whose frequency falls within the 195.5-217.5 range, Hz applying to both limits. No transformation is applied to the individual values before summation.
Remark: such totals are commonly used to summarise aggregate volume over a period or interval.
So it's 917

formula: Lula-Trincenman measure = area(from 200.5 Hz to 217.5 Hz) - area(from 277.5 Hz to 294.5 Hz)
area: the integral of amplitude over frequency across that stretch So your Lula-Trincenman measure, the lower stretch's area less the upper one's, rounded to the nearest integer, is 29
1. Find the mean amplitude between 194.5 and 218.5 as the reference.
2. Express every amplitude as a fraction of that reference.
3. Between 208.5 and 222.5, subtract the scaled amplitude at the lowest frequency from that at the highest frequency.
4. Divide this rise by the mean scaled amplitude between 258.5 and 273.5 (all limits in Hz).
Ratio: -0.04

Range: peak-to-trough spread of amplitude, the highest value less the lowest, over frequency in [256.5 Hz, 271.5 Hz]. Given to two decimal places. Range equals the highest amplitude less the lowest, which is 3.96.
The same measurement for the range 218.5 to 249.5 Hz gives 3.55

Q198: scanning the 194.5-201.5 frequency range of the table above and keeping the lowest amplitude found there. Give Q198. 40.97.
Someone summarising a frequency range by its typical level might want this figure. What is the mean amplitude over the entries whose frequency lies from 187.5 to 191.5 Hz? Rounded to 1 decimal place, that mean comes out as 41.8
